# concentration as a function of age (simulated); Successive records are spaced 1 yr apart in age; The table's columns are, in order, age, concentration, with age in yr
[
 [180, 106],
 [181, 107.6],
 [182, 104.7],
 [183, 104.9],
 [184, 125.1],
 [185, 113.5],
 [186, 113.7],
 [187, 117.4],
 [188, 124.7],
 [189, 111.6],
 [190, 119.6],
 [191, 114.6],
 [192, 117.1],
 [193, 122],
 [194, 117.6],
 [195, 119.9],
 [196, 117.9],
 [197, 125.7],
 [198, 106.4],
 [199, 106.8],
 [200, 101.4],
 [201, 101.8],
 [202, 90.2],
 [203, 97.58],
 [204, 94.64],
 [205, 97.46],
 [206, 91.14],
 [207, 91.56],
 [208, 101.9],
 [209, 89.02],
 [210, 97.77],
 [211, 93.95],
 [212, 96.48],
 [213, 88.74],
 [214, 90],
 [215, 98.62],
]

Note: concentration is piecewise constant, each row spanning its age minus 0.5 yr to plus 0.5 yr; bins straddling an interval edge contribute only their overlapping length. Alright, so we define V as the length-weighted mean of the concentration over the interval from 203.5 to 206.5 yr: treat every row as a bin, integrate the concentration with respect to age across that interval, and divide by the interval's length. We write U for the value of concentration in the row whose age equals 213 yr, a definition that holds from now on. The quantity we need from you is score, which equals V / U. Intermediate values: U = 88.74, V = 94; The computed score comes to 1.06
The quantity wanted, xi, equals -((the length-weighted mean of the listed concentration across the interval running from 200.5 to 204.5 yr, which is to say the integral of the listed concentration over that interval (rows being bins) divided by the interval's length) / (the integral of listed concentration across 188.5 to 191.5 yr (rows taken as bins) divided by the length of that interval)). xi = -0.83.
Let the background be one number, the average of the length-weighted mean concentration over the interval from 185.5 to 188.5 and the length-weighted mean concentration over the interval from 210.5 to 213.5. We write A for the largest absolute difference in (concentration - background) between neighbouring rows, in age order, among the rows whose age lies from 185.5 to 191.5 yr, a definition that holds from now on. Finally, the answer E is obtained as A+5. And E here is 18.1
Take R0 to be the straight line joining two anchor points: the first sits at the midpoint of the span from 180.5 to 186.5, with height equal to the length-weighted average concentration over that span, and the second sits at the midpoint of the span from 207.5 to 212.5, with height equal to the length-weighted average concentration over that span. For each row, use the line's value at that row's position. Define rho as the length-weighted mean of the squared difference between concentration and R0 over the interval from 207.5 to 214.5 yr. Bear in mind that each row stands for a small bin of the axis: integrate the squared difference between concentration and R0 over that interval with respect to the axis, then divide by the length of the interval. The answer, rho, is 18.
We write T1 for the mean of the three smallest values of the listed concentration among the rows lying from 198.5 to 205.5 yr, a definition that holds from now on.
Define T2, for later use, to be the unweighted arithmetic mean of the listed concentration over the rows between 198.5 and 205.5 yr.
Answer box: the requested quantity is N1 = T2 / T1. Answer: 1.05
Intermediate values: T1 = 94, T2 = 99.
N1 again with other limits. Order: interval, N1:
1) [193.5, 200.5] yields 1.08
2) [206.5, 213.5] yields 1.05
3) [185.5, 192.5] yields 1.03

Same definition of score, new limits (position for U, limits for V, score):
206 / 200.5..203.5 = 1.06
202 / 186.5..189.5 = 1.31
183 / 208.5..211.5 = 0.89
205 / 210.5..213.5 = 0.95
